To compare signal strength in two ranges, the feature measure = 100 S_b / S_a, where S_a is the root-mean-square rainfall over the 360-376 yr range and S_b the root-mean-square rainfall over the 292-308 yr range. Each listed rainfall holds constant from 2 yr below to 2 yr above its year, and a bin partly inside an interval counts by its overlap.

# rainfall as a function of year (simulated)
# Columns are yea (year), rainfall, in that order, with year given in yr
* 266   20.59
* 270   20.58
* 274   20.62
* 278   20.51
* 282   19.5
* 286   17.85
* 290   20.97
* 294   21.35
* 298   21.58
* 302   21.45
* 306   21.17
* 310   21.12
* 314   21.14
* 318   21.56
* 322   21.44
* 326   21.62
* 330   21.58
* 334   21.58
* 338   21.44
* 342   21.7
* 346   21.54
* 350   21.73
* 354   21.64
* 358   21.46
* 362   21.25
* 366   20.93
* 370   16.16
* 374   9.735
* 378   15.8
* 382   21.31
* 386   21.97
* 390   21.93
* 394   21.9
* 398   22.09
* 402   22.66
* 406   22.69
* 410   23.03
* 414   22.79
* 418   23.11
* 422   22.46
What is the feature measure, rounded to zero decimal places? 121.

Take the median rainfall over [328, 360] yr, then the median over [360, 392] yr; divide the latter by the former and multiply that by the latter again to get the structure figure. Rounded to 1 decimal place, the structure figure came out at 20.6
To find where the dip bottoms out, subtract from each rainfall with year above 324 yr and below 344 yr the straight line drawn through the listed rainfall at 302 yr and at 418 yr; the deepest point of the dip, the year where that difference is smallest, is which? 338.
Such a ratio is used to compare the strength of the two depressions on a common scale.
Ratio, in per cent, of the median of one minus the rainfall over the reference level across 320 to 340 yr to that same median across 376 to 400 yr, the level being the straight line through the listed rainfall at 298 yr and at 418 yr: 54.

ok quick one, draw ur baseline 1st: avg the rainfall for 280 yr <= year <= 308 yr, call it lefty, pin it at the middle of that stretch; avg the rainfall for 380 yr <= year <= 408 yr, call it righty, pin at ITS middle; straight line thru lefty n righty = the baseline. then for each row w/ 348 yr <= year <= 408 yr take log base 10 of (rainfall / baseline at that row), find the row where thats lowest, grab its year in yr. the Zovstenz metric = 374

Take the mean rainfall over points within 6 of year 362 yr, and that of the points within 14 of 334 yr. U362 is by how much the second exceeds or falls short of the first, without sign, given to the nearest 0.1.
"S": 0.3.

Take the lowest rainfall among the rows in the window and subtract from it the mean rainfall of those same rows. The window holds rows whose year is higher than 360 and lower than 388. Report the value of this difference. -8.4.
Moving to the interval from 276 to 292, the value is -1.9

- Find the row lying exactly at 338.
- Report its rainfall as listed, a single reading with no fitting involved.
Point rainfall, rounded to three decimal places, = 21.440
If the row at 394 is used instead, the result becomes 21.900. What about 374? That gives 9.735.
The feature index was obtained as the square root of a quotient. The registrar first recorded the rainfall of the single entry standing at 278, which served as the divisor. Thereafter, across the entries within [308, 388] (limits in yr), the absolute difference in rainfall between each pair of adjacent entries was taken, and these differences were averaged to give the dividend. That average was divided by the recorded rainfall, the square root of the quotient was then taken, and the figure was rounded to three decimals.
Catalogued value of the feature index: 0.257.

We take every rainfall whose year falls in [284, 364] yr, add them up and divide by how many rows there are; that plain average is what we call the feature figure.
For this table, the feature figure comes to 21.3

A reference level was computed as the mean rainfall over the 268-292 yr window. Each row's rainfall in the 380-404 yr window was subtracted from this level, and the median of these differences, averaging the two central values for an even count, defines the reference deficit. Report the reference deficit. -1.9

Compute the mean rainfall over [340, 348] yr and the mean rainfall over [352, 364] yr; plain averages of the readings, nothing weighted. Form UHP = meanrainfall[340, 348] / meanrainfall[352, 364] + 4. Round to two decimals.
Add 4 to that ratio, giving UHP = 5.01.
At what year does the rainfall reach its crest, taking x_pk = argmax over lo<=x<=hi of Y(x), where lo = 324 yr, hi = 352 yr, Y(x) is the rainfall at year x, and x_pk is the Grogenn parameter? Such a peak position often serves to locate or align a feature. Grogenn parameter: 350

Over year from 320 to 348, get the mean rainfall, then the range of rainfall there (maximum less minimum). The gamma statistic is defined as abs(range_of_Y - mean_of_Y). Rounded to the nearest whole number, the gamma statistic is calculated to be 21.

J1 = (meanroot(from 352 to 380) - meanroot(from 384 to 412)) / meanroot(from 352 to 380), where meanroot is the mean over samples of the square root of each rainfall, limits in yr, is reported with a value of -0.12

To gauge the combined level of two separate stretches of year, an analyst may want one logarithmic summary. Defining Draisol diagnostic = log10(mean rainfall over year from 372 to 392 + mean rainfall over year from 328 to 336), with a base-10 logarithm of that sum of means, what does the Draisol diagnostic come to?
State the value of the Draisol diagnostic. 1.60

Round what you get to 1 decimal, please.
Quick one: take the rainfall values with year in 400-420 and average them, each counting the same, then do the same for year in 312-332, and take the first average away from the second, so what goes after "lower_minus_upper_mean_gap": -1.4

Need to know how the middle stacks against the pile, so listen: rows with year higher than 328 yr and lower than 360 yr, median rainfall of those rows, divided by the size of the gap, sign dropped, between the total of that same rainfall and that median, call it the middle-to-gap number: 0.14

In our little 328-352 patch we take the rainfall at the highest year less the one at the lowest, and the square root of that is 0.39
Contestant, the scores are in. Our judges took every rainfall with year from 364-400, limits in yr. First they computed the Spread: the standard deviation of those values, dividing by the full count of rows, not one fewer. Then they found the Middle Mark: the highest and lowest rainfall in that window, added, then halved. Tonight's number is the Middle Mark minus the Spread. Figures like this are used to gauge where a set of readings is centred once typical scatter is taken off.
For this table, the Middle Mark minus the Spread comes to 11.9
